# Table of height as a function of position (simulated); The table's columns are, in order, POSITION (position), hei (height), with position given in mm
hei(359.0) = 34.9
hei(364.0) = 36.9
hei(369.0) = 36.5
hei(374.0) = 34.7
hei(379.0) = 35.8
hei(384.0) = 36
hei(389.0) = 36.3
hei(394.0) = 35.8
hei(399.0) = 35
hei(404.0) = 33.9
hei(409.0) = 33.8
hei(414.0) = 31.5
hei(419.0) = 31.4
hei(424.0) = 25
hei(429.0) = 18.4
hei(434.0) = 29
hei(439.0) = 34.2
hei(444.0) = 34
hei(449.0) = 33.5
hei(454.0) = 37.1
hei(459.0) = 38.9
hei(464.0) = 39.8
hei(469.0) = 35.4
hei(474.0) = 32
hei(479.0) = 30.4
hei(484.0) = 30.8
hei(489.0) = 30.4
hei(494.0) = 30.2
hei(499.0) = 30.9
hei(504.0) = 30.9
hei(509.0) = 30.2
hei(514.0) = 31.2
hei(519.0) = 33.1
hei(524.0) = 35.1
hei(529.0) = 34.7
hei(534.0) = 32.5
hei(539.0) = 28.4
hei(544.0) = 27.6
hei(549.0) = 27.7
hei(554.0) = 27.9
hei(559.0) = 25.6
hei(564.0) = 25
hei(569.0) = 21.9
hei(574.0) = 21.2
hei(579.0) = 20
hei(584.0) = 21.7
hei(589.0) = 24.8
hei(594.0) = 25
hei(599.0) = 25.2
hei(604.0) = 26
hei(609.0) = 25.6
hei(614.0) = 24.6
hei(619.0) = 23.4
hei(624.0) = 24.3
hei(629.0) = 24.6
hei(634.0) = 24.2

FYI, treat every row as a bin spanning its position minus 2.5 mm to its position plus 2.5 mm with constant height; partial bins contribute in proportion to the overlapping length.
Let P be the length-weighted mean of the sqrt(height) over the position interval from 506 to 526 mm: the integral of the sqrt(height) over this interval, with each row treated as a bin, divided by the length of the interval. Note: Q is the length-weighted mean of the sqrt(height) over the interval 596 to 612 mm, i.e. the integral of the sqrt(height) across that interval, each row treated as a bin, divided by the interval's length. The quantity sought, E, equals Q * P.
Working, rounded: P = 5.7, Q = 5.1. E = 28.7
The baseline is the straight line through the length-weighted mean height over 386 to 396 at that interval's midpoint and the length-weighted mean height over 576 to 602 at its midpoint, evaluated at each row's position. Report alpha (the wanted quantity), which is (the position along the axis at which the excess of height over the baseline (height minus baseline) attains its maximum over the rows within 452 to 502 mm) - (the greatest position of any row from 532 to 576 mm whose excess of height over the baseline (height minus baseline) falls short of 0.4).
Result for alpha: -110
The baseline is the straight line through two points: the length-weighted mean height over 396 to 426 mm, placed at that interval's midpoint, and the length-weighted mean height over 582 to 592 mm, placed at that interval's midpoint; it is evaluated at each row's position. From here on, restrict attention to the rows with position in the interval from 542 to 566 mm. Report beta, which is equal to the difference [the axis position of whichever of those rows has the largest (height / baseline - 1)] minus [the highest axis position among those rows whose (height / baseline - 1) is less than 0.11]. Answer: -10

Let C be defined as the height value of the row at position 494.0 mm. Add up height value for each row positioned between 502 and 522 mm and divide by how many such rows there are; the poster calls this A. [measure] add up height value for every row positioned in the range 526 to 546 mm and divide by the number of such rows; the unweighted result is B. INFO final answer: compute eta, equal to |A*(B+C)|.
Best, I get 1912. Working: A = 31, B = 31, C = 30.2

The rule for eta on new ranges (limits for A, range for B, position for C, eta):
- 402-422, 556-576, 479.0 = 1757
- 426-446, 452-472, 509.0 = 1965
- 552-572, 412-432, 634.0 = 1274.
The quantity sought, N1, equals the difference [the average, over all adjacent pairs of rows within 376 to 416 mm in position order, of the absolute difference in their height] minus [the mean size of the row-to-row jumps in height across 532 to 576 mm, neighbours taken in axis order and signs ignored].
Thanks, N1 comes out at -0.7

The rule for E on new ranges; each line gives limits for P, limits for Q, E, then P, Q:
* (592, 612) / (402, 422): 28.7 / 5.0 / 5.7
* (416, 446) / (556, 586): 25.3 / 5.3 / 4.8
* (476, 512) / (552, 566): 28.3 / 5.5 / 5.1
